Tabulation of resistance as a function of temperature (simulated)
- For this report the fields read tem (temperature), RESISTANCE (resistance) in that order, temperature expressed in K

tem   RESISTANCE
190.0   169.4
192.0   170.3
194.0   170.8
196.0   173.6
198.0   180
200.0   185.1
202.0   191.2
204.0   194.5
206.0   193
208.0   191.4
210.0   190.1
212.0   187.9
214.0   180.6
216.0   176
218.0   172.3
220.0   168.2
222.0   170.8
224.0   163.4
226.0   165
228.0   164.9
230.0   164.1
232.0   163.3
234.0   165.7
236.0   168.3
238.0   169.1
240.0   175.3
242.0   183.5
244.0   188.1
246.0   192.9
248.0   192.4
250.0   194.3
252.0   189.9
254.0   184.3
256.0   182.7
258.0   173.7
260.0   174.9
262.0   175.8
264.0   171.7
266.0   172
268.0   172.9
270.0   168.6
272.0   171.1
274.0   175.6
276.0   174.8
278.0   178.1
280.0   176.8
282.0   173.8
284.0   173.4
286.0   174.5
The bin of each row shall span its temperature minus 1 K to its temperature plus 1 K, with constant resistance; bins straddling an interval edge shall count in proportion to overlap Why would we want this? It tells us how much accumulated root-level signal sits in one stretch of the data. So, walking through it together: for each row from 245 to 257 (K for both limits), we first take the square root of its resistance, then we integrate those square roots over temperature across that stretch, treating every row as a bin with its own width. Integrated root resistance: 165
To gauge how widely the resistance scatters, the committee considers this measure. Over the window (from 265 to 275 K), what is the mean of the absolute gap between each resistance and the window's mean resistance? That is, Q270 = 1.8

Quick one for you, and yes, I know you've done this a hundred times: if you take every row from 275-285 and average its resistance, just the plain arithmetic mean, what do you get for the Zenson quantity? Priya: 175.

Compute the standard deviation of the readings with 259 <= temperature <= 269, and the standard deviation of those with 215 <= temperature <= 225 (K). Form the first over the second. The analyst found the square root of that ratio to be 0.6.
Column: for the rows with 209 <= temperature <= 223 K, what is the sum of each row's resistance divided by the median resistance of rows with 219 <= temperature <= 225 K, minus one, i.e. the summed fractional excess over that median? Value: 0.41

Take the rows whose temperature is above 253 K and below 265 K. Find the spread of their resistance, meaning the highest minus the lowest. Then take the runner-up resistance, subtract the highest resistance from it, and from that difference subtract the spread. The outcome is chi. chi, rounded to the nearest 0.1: -14.2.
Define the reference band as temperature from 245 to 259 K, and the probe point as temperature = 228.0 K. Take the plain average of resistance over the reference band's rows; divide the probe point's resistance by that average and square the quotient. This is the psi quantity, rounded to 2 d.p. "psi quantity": 0.78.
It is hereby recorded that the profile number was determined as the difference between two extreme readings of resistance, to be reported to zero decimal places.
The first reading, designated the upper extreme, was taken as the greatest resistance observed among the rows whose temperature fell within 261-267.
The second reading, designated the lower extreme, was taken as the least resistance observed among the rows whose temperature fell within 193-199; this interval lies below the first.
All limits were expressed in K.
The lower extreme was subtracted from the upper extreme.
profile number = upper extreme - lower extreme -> 5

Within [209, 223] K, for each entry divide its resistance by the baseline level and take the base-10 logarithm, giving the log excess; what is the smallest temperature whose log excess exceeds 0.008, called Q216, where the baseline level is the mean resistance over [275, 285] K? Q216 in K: 210.0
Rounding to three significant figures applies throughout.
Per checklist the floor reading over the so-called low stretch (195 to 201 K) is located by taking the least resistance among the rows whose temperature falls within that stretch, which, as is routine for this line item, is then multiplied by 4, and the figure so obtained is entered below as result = 694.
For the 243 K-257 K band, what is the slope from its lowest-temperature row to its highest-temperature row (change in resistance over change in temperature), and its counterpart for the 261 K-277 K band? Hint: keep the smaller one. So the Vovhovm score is -0.45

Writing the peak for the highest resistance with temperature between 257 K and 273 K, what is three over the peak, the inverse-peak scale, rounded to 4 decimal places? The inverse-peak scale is 0.0171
